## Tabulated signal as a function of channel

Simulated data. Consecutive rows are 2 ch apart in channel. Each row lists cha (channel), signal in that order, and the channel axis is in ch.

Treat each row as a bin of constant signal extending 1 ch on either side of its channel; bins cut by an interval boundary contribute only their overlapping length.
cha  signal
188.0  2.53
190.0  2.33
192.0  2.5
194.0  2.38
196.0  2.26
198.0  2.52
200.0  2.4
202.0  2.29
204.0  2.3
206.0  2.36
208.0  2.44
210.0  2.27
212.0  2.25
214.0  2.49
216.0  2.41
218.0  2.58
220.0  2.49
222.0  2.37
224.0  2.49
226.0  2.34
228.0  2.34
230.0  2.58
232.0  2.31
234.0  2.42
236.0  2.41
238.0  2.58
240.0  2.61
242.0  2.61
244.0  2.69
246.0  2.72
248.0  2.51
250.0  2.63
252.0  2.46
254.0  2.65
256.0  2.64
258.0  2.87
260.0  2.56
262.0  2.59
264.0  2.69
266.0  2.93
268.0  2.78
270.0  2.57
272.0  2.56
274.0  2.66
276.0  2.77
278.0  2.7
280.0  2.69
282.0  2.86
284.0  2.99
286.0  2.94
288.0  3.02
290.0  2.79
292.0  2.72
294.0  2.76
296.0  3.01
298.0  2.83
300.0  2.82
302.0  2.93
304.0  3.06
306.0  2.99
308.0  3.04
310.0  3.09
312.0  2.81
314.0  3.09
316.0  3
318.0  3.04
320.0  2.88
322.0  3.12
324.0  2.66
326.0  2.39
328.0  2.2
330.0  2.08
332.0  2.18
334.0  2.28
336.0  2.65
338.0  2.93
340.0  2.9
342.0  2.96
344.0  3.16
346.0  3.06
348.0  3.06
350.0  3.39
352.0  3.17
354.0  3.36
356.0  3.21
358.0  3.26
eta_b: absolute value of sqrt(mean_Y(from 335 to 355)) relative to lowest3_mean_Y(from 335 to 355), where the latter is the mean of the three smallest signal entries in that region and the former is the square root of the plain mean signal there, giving 0.62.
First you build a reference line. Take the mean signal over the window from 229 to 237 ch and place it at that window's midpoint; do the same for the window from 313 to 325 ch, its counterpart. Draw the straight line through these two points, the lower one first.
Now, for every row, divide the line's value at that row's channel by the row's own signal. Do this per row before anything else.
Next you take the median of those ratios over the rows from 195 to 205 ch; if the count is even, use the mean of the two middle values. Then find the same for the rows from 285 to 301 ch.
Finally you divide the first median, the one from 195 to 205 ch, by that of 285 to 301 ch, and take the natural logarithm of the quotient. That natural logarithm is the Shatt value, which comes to -0.027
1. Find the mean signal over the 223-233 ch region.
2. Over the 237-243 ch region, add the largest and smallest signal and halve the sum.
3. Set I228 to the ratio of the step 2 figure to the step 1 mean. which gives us 1.08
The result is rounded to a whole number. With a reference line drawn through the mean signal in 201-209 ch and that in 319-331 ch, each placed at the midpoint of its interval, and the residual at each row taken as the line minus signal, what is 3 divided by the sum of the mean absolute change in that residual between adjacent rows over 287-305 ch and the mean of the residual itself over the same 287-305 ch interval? -12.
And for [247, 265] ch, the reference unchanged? -71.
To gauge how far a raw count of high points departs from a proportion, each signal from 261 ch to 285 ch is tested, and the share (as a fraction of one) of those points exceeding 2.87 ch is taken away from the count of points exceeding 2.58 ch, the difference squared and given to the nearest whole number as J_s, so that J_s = 97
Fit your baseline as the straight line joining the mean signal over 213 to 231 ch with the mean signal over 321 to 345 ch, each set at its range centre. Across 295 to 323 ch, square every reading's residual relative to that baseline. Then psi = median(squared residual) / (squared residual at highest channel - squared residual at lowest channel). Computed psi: 2.68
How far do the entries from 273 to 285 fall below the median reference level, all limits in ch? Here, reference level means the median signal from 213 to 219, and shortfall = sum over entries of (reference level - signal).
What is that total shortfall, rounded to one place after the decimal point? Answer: -1.7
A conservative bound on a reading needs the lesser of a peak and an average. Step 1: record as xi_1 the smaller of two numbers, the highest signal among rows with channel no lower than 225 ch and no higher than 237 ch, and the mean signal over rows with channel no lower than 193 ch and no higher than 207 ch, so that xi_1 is 2.36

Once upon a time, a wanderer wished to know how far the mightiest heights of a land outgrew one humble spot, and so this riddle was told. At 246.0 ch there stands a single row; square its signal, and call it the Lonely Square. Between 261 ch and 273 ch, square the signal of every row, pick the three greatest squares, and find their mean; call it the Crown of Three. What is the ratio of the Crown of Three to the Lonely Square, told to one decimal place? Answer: 1.1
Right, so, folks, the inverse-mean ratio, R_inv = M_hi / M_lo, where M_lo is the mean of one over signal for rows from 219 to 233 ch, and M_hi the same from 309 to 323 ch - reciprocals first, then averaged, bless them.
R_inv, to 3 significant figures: 0.804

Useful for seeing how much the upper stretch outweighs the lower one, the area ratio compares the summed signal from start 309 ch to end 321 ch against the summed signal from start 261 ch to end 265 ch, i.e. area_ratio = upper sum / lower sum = 3.4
